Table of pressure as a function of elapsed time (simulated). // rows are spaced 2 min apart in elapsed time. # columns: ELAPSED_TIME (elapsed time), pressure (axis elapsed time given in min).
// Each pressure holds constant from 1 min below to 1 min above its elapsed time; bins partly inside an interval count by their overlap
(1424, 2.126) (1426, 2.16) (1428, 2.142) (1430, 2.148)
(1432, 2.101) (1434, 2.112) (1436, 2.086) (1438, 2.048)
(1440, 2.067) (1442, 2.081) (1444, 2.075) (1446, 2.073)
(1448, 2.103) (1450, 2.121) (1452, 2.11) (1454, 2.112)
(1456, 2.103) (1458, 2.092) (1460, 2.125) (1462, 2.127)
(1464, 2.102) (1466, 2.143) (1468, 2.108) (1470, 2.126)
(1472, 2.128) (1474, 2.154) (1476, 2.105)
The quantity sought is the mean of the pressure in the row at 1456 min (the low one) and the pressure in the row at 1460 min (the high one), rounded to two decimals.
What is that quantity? 2.11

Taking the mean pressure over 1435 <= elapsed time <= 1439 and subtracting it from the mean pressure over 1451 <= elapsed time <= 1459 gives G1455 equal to 0.037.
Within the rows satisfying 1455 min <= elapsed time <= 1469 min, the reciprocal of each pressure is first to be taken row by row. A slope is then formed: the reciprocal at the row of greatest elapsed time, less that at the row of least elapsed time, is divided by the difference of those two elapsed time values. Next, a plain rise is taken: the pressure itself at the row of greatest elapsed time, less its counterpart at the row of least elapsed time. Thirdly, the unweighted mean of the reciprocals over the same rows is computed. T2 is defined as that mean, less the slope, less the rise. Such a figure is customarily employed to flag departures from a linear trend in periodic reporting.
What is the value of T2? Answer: 0.47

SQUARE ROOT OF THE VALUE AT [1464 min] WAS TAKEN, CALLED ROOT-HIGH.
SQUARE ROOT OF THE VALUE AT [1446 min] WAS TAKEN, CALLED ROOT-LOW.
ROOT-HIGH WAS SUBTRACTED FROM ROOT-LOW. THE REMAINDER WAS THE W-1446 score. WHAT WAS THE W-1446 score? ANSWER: -0.0100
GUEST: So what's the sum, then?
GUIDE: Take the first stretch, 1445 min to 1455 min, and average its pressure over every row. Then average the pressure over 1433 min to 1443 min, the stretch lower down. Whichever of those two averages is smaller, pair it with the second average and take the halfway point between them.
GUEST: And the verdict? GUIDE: 2.08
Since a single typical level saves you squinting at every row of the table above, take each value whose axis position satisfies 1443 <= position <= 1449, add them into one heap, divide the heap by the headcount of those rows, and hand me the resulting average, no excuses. 2.08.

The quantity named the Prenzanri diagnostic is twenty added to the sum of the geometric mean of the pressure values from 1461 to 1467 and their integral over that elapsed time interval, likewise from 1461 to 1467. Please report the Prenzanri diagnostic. 34.9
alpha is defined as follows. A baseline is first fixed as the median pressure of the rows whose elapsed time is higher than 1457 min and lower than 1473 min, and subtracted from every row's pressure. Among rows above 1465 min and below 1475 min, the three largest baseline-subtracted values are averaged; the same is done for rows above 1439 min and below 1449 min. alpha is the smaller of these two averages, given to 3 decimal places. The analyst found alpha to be -0.039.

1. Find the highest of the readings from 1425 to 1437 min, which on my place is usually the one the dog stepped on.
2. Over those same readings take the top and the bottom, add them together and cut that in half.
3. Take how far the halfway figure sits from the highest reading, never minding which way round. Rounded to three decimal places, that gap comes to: 0.037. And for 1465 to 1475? 0.023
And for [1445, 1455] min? 0.024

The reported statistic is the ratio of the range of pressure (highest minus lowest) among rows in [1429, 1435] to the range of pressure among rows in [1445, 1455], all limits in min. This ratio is 1.0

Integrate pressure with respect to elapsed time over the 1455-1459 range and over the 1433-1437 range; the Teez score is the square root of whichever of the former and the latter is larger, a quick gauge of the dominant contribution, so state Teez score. 2.90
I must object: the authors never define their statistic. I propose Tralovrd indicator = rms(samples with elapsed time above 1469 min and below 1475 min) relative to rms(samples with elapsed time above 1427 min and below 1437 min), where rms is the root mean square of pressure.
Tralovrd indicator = 1.01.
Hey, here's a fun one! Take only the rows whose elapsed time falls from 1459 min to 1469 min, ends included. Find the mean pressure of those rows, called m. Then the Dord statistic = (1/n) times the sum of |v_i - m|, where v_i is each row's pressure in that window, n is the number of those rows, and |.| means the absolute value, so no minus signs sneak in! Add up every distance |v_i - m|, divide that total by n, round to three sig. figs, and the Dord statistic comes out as 0.0128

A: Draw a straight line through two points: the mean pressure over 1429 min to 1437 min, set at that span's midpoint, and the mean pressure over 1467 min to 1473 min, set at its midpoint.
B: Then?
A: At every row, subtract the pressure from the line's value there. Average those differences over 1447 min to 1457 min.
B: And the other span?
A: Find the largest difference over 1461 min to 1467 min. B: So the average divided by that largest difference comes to 0.38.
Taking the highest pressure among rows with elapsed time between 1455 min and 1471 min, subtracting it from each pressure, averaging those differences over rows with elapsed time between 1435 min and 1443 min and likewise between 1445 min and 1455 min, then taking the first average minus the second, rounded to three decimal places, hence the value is -0.033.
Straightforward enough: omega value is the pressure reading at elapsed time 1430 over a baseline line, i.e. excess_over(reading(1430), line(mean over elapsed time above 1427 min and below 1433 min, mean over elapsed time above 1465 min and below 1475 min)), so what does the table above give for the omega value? 0.02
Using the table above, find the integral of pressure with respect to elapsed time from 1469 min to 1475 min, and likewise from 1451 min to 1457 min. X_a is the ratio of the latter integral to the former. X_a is 0.99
